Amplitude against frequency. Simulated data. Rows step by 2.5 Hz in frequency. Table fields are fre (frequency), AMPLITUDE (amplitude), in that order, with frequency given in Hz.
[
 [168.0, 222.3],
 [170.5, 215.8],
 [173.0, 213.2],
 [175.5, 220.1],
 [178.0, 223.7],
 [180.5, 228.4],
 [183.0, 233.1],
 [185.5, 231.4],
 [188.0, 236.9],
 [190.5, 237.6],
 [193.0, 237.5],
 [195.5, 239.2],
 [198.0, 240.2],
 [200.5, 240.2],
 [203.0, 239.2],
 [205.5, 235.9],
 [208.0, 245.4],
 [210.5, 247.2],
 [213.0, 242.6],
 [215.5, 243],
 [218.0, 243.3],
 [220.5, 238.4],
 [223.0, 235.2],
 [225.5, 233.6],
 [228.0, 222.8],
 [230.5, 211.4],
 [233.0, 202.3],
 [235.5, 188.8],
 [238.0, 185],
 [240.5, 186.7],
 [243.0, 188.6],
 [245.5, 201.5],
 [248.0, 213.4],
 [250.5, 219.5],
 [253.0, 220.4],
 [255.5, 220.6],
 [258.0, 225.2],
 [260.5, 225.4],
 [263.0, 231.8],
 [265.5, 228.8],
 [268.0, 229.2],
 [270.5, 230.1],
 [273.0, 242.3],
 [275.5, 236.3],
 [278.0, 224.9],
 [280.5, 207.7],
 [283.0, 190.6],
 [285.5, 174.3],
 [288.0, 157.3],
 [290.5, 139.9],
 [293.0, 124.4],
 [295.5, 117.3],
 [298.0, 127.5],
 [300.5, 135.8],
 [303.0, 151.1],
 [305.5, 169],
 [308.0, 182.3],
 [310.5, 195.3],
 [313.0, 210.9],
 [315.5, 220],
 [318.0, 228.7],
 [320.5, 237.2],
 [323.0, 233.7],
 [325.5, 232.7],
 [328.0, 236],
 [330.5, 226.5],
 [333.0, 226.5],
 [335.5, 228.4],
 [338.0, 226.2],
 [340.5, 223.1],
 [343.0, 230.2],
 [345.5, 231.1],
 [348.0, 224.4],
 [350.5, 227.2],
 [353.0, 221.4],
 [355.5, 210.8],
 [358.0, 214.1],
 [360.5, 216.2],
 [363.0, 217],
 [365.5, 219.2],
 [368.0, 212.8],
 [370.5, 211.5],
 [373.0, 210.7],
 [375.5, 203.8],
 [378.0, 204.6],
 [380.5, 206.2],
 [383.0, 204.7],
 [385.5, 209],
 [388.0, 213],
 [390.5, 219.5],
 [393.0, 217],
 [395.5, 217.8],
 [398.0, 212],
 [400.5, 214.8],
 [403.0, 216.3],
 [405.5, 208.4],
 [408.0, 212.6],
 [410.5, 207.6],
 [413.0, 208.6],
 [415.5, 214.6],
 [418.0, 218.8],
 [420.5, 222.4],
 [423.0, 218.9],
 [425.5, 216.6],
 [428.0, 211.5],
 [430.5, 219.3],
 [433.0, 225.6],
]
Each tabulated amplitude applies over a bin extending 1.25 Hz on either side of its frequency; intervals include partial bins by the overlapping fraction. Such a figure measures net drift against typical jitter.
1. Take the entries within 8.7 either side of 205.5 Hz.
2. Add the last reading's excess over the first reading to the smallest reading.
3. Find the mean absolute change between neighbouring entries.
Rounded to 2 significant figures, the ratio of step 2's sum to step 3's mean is 71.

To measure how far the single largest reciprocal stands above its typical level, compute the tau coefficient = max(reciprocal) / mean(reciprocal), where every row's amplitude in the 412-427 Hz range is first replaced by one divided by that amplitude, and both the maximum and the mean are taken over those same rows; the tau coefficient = 1.04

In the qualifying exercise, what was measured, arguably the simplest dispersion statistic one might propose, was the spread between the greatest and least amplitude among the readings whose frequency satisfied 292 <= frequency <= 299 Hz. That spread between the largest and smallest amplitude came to 10.2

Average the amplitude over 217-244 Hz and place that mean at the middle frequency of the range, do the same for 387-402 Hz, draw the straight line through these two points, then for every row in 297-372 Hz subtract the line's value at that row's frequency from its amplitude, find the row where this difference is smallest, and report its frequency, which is 298.0 Hz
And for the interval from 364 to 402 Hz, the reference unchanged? 375.5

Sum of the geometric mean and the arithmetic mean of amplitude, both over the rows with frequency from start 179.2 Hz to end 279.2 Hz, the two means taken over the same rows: 452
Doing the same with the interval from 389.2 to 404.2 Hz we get 432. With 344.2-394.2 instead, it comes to 429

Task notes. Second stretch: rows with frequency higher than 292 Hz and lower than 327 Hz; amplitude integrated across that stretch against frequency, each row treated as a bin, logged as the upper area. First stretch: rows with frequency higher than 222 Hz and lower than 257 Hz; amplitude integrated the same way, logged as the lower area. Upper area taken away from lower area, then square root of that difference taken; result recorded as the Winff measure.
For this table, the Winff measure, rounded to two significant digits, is 30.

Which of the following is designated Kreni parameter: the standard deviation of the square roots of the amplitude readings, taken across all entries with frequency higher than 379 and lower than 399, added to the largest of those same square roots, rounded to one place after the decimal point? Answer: 15.0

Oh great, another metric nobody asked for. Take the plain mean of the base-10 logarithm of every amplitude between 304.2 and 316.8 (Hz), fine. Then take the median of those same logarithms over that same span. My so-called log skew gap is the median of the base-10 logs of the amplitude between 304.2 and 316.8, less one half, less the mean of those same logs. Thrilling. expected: -0.498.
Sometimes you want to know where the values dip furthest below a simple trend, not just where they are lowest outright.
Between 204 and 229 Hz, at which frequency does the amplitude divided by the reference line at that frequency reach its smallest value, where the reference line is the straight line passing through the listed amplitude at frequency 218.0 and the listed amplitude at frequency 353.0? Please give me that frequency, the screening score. 228.0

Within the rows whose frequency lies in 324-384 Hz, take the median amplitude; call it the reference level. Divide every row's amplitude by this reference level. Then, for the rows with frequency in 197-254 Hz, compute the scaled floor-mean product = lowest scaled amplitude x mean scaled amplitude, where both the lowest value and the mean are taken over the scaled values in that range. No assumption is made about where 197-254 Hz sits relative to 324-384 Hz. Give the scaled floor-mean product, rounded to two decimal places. 0.85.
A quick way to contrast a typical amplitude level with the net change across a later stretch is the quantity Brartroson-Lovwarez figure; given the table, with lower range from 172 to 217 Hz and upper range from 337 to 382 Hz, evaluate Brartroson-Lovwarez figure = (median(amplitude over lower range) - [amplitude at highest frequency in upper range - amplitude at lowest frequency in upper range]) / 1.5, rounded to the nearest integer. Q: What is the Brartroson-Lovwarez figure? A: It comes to 172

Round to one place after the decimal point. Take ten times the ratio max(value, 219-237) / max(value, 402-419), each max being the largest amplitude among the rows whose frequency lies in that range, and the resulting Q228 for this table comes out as 10.9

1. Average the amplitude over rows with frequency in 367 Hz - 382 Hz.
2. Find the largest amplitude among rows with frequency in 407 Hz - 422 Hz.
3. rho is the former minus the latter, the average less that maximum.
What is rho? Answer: -14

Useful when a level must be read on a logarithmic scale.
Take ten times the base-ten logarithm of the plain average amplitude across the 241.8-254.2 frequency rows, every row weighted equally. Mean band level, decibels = 23.2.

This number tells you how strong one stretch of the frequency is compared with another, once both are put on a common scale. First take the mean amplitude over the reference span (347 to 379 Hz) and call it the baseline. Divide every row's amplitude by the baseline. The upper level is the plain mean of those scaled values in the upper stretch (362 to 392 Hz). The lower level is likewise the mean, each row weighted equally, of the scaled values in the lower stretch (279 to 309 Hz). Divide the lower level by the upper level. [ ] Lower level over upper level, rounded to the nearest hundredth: 0.74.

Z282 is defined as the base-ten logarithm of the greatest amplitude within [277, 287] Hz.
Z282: 2.35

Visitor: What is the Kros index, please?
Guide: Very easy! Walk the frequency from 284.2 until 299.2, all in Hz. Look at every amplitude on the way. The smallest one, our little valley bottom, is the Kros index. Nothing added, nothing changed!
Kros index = 117.3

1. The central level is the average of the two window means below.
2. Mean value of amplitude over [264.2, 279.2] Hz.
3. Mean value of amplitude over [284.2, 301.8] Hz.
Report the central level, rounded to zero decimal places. 186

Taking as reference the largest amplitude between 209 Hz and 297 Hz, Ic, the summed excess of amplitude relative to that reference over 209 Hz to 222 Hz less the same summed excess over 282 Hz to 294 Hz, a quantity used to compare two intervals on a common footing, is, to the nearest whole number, 428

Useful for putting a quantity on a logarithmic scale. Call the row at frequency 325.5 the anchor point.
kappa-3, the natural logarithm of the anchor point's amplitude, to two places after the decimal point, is 5.45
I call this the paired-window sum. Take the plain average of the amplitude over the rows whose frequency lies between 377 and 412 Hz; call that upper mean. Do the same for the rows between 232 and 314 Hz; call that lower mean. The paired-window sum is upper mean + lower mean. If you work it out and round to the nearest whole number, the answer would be 405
